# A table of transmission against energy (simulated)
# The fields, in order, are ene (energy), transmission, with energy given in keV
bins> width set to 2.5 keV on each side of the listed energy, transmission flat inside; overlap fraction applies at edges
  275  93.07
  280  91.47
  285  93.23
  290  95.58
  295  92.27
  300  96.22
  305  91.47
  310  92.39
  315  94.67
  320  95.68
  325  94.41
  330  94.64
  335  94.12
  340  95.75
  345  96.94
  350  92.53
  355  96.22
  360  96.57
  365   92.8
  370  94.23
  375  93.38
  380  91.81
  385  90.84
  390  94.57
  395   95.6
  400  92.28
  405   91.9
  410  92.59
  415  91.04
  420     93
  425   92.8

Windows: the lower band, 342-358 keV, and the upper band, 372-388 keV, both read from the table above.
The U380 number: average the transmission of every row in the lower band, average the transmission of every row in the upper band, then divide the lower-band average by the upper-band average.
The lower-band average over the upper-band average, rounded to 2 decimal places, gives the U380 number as 1.03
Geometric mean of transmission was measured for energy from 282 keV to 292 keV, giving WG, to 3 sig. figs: 94.4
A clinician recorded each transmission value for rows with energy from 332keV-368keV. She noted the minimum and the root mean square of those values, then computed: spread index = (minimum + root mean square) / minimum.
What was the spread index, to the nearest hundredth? 2.03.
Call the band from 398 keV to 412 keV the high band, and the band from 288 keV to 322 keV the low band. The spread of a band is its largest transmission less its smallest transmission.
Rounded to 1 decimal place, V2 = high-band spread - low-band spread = -4.1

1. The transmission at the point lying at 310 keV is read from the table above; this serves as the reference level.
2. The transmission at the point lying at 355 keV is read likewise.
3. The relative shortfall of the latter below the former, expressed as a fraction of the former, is -0.041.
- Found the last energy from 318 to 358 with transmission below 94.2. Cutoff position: 350 keV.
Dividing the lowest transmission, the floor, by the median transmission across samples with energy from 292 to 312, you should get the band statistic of 0.991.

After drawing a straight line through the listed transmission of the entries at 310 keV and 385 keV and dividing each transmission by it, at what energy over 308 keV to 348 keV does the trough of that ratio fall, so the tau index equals 310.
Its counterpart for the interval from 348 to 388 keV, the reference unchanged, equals 385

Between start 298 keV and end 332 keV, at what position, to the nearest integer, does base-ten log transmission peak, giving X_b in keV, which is 300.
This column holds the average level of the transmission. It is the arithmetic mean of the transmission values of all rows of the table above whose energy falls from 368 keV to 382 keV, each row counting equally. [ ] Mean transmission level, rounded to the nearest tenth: 93.1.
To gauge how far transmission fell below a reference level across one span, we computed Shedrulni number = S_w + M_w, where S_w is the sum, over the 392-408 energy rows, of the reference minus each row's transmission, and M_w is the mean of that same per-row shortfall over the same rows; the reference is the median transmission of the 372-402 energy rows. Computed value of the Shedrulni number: -1.7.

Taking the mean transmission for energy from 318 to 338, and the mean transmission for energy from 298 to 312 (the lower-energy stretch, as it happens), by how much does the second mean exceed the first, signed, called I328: -1.4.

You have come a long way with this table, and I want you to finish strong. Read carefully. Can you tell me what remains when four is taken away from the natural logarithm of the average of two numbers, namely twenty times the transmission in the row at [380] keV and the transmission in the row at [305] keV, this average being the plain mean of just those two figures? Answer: 2.87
